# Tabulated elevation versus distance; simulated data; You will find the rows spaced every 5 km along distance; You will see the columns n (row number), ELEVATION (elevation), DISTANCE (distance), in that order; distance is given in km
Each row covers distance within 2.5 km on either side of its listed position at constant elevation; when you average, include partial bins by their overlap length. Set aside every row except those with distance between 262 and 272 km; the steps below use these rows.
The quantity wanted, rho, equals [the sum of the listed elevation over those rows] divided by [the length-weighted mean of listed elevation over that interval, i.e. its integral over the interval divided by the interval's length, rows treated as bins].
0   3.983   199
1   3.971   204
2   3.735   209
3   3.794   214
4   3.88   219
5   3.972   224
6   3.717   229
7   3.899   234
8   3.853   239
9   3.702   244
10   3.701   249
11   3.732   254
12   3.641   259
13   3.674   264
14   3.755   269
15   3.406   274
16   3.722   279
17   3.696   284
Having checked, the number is 2.007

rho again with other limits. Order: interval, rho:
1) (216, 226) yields 2.005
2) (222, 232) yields 2.002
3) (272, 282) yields 1.992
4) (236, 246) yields 1.995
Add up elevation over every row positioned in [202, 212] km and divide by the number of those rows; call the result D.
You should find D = 3.85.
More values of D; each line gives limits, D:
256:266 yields 3.66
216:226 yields 3.93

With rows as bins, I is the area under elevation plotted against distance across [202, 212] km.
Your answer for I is 38.4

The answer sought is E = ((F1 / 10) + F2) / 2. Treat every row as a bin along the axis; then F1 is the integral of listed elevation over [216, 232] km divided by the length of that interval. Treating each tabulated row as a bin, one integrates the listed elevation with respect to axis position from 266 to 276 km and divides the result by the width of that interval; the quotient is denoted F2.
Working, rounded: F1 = 3.86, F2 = 3.59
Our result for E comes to 1.99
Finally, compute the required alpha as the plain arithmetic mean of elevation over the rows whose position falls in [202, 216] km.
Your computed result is 3.83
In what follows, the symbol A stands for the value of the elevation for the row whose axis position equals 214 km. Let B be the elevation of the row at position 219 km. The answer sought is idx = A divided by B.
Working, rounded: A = 3.794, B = 3.88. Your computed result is 0.98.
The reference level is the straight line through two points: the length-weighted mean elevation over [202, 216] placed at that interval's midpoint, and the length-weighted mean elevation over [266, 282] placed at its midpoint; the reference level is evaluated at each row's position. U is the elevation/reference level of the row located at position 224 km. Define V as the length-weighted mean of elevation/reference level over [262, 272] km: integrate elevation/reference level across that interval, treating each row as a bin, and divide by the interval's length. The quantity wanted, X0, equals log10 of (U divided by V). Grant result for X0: 0.015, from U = 1.05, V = 1.01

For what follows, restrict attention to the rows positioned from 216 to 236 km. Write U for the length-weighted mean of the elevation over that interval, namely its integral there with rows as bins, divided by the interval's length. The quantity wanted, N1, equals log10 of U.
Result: 0.587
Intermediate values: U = 3.86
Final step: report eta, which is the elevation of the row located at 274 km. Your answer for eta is 3.406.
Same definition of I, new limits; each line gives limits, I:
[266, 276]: 35.9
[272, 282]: 35.8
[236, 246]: 37.9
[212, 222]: 38.5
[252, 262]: 36.8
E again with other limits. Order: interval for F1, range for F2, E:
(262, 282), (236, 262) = 2.05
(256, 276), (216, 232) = 2.11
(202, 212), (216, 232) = 2.12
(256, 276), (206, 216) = 2.07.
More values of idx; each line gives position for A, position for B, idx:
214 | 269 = 1.01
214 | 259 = 1.04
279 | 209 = 1.00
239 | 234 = 0.99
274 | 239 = 0.88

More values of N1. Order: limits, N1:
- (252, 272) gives 0.567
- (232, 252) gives 0.578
